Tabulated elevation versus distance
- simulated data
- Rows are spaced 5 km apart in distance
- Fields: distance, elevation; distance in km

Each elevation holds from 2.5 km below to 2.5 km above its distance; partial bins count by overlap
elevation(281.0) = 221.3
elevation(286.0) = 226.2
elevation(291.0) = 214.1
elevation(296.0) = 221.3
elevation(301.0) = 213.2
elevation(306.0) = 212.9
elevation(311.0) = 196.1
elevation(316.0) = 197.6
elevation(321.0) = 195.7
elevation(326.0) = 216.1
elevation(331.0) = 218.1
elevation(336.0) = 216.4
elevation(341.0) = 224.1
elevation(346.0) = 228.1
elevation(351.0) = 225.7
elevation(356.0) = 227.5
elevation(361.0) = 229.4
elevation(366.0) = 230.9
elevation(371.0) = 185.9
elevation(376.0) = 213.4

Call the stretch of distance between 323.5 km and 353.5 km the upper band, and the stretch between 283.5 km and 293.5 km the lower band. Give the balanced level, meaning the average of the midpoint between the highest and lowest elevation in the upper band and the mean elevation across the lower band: 221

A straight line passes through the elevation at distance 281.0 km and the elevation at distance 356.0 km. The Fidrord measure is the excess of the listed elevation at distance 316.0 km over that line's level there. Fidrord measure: -27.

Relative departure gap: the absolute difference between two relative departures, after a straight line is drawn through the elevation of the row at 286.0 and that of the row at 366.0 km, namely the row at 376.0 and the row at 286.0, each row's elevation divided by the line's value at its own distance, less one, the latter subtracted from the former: 0.078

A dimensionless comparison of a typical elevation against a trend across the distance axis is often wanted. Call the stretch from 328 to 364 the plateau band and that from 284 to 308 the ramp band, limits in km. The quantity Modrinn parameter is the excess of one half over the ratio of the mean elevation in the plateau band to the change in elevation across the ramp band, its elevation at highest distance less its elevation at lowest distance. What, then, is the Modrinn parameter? 17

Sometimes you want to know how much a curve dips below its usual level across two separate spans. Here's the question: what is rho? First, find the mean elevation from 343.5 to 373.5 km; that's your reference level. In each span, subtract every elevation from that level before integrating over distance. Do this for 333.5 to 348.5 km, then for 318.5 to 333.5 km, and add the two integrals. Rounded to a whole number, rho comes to 145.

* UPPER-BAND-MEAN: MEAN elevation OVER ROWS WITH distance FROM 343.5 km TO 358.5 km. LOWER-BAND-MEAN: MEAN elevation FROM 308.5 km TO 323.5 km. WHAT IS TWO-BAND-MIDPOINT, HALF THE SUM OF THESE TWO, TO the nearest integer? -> 212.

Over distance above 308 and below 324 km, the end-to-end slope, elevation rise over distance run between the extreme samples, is 0.0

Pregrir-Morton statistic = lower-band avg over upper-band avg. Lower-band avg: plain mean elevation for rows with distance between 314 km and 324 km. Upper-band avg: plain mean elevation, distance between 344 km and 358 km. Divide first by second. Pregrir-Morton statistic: 0.87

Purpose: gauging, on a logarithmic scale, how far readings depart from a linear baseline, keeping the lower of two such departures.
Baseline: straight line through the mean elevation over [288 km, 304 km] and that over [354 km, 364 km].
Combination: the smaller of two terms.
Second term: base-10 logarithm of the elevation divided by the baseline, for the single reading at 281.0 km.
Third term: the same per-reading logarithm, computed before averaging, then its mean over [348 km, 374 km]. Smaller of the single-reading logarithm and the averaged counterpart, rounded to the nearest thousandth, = -0.019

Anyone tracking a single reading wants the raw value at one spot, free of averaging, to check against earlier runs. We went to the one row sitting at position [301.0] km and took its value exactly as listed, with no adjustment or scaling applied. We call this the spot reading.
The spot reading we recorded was 213.2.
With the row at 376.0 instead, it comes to 213.4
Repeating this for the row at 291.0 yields 214.1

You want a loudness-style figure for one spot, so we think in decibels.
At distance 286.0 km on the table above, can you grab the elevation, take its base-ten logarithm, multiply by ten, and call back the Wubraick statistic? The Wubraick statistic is 23.5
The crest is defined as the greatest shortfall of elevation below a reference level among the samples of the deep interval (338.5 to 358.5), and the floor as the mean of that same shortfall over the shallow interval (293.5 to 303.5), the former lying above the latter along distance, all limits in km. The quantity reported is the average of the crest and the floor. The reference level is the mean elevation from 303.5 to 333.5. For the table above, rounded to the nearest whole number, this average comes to -15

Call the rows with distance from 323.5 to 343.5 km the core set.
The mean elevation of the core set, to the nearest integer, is 219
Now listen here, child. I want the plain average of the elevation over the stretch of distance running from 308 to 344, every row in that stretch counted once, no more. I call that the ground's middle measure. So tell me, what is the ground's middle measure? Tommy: 209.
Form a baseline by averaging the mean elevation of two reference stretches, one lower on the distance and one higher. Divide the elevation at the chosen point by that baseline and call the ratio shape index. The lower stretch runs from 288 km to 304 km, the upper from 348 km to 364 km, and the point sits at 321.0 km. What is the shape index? 0.88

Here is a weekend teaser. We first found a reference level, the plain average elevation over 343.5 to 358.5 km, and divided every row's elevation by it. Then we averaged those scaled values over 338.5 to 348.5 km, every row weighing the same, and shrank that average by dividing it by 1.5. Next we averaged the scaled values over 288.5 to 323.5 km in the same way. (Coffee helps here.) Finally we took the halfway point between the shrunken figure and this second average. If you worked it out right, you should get 0.788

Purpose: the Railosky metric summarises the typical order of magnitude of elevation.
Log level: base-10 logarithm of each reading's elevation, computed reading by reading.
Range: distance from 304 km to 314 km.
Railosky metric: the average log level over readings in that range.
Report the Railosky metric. 2.31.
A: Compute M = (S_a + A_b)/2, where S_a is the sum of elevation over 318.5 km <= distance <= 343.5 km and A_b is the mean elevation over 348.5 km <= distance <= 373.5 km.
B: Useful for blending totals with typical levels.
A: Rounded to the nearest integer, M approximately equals 645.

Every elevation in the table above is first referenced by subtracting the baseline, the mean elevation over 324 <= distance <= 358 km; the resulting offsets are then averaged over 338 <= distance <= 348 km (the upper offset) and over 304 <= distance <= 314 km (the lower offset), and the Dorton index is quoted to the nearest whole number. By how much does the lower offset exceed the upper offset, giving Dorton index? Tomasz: -22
